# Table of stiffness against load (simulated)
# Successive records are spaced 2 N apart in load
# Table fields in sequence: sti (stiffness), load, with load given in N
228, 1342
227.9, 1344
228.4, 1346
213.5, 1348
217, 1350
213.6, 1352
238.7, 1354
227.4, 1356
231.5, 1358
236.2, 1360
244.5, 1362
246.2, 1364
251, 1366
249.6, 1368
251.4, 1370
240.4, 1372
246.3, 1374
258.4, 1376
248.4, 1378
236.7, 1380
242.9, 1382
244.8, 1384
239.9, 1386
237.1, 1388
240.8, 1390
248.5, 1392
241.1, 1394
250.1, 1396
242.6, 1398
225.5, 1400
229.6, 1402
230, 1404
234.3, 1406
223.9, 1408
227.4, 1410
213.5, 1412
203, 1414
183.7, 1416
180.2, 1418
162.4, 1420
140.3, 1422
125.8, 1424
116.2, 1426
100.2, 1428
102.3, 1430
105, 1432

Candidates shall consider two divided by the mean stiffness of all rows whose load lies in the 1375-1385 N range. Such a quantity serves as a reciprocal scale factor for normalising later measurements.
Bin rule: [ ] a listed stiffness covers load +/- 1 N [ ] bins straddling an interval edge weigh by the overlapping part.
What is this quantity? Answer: 0.0081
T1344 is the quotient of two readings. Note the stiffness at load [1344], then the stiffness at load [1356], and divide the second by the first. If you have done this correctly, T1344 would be 1.00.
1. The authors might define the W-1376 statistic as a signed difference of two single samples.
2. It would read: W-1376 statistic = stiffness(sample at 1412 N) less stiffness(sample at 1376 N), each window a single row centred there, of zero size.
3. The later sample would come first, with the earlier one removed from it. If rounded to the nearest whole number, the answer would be -45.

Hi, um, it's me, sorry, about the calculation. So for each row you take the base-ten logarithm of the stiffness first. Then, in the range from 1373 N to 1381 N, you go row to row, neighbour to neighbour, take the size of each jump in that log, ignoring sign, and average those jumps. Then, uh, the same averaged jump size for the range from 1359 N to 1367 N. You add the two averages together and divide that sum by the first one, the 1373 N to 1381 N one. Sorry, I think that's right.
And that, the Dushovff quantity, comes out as 1.45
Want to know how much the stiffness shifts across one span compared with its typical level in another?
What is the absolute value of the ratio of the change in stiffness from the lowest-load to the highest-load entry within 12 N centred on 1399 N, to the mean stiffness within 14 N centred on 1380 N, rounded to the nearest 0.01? 0.05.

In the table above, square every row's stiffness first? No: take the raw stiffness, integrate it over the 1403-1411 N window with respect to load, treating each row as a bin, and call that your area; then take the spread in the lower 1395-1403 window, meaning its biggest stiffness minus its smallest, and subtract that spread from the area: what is 1807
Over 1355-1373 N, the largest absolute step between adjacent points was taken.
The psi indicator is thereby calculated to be 11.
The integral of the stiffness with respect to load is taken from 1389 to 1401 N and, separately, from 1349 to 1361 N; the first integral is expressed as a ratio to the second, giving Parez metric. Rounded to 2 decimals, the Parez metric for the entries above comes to 1.06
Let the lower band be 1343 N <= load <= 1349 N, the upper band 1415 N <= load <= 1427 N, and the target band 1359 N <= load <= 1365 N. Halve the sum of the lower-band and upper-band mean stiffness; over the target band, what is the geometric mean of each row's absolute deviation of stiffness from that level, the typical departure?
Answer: 54.8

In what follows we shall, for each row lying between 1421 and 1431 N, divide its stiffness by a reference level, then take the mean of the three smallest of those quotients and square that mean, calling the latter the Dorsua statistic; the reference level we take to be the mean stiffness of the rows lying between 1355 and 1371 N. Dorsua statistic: 0.19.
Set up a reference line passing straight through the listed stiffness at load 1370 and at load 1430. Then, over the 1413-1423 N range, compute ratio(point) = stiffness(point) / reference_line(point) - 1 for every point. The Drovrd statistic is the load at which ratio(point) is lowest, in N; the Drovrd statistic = 1422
